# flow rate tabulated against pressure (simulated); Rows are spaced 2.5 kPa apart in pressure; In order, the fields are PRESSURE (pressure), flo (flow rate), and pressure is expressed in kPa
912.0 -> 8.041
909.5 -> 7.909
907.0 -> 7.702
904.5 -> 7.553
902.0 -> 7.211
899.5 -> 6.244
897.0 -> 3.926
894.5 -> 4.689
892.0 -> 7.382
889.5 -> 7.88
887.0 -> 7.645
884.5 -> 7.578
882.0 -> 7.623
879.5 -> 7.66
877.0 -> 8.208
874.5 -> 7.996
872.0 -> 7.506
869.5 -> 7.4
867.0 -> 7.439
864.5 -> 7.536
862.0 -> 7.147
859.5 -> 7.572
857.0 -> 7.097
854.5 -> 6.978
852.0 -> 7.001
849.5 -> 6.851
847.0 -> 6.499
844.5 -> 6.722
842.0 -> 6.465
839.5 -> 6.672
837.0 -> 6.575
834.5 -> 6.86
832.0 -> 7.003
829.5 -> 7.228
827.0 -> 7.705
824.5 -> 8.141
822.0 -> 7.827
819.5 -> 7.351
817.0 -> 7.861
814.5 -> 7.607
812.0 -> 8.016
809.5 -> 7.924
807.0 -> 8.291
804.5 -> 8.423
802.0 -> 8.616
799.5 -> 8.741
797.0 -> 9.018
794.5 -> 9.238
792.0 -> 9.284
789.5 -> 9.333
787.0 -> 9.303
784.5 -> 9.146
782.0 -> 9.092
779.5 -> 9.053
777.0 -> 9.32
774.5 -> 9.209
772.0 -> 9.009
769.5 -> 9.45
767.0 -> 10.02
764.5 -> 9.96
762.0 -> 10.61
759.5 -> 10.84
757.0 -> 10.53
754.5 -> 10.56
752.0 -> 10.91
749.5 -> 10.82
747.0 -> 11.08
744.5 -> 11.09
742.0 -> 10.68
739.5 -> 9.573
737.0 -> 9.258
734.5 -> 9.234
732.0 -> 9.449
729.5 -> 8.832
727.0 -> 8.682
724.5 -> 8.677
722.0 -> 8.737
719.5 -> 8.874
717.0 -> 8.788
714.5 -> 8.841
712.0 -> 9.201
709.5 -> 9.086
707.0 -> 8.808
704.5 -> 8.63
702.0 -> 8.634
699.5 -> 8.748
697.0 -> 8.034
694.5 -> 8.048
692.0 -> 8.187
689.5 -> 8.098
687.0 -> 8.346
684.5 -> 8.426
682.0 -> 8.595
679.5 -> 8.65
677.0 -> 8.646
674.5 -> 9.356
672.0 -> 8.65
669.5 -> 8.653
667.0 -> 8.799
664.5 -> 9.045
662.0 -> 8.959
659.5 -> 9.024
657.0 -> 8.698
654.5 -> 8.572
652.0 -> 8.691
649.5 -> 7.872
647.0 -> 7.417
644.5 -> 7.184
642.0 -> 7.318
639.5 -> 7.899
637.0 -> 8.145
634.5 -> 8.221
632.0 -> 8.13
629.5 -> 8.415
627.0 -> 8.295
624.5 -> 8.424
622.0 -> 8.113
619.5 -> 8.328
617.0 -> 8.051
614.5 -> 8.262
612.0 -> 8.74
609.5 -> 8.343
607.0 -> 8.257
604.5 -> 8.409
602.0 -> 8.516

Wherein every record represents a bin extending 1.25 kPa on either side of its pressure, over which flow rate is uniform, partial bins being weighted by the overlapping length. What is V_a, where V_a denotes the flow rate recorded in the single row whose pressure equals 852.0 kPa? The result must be 7.001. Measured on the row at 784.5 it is 9.146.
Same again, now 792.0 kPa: 9.284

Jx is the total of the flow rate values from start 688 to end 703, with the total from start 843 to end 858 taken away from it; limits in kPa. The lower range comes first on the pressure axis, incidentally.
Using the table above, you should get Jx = 8.6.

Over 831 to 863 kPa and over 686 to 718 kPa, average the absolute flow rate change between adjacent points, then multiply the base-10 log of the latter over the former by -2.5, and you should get 0.2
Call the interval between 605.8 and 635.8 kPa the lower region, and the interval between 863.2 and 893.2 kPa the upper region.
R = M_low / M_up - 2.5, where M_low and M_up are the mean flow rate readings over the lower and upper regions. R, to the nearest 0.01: -1.42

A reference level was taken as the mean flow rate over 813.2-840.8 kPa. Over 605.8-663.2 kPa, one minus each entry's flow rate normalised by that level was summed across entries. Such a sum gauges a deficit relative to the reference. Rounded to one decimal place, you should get -2.8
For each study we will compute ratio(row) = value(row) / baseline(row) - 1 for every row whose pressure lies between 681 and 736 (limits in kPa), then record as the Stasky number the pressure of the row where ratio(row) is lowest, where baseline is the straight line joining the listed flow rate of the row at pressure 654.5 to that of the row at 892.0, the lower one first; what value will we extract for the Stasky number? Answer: 697.0 kPa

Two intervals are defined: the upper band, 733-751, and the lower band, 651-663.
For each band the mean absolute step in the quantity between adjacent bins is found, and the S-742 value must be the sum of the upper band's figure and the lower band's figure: 0.51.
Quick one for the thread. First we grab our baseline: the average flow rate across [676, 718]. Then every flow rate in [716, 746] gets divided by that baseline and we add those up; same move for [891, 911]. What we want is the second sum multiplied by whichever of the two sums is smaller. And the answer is 38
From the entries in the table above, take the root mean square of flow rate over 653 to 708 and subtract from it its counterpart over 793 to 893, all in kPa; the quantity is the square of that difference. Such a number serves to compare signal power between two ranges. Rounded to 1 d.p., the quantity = 1.0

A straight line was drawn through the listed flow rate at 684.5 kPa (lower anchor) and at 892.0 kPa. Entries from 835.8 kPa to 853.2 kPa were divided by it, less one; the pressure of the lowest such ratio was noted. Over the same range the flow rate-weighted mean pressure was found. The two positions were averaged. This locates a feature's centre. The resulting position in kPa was 843.3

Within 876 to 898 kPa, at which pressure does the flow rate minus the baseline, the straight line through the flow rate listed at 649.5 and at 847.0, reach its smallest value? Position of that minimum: 897.0 kPa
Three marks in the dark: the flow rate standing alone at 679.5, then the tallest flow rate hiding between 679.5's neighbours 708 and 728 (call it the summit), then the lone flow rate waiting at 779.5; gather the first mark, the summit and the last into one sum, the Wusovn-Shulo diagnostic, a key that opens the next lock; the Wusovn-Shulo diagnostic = 26.9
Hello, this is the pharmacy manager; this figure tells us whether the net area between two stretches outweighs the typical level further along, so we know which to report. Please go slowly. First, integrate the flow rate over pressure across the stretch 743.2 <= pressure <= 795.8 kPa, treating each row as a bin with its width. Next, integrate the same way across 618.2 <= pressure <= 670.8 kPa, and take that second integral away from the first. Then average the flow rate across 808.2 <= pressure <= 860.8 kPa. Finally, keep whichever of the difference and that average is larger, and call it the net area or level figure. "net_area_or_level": 84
